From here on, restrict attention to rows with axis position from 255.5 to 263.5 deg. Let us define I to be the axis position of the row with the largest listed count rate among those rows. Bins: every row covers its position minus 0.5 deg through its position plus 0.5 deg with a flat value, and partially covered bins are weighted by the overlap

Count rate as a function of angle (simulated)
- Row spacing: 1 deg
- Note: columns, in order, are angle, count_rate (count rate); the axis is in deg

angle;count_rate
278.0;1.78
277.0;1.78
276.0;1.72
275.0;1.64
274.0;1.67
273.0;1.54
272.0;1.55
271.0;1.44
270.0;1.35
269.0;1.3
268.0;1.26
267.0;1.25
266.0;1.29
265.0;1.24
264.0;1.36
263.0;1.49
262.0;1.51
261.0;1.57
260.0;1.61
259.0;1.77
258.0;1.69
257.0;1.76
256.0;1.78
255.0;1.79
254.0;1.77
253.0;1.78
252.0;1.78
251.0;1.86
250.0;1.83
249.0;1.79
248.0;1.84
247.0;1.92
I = 256.0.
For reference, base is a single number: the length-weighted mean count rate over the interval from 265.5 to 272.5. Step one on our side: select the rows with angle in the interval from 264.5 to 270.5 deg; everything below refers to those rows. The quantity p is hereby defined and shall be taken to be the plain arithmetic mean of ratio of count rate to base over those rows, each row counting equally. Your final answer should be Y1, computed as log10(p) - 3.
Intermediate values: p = 0.95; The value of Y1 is -3.02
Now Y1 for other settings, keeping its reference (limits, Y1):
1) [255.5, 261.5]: -2.90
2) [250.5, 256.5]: -2.88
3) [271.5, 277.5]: -2.91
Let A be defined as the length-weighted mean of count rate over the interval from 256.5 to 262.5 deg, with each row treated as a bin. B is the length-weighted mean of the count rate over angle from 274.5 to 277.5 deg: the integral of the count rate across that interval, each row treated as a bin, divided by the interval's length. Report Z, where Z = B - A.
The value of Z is 0.1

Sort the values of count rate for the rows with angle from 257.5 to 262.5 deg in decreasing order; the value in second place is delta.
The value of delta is 1.69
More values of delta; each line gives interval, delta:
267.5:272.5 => 1.44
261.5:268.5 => 1.49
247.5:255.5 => 1.84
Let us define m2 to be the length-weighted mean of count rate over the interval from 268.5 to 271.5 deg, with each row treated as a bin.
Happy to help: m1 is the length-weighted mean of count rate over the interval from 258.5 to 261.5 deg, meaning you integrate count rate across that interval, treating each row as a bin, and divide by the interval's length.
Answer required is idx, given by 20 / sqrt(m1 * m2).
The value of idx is 13.3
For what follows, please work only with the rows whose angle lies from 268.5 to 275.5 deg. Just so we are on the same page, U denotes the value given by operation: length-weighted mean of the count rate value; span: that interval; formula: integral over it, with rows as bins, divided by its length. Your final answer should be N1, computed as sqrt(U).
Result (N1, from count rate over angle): 1.22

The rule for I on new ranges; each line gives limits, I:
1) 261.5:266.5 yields 262.0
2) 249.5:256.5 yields 251.0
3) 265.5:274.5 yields 274.0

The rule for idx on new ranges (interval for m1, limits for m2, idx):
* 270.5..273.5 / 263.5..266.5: 14.3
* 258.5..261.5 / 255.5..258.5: 11.8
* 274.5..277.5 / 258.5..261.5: 11.9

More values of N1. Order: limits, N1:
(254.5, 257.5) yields 1.33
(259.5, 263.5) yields 1.24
